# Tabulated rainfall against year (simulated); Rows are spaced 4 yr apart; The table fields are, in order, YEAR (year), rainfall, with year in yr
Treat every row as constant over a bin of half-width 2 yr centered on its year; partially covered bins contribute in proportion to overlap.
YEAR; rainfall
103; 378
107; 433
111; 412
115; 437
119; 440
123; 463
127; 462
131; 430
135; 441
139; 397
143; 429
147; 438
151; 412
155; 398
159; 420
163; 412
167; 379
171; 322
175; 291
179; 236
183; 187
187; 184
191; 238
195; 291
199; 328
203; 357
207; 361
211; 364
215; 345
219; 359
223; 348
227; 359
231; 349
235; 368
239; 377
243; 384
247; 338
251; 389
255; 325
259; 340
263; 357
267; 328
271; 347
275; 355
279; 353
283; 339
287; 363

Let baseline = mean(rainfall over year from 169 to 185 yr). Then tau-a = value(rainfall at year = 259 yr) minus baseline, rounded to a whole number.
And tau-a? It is 81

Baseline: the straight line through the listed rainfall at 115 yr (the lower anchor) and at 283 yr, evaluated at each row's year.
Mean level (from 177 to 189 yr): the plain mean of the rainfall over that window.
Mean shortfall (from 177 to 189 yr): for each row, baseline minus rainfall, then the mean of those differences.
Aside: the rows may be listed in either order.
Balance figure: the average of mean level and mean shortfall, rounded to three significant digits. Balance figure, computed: 199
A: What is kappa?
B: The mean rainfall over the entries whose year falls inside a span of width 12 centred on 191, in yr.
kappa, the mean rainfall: 238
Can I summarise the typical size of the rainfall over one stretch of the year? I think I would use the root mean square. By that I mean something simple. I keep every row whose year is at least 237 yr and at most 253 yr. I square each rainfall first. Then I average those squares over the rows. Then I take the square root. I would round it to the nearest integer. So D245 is 373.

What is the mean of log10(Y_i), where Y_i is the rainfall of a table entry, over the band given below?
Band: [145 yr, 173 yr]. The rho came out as 2.60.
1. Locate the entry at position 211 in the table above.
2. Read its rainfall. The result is 364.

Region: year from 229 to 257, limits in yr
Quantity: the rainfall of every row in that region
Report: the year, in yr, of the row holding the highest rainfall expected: 251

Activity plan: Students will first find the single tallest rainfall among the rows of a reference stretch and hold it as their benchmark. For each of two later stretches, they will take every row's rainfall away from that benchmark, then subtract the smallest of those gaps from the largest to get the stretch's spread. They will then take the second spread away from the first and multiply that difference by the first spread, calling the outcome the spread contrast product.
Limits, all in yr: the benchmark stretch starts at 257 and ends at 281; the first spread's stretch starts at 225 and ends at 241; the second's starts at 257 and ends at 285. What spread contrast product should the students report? -28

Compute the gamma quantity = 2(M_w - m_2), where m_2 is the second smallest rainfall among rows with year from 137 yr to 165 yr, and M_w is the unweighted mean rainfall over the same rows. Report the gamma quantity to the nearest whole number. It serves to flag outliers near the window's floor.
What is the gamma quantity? 34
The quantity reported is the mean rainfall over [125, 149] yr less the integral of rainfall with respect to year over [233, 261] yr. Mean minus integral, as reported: -9651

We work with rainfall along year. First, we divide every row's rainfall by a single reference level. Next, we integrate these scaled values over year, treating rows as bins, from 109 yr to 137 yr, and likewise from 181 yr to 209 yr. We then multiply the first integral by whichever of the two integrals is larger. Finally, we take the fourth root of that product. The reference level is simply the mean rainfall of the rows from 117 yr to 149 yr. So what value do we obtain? 5.31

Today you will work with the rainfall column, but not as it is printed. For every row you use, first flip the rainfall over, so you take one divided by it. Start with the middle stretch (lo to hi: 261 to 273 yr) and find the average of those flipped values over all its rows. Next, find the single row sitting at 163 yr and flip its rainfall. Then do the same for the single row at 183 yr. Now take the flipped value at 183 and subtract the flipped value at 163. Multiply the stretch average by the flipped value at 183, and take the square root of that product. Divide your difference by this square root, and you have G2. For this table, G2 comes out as 0.74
